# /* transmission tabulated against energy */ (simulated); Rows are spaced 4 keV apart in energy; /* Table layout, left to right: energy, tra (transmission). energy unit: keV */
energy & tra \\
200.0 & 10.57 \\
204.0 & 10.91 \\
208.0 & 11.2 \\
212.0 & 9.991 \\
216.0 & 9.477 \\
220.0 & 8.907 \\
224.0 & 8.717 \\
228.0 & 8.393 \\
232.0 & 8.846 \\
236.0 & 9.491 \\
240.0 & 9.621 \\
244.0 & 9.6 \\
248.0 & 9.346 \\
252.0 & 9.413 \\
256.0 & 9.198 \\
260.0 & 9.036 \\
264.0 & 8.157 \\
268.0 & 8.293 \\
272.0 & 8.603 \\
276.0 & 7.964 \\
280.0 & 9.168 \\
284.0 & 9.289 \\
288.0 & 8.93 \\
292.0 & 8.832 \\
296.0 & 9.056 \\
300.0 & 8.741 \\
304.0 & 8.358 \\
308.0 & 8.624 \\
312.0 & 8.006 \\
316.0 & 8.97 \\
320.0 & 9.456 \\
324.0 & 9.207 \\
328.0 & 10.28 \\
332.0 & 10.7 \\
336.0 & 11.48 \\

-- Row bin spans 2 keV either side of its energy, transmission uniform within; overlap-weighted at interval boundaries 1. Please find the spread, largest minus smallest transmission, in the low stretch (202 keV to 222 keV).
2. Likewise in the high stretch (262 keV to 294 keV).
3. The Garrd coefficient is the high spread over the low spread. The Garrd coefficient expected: 0.58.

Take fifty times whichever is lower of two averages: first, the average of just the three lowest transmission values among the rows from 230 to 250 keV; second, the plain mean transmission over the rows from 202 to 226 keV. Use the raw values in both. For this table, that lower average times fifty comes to 461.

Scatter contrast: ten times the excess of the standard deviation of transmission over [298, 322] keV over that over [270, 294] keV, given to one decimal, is 0.2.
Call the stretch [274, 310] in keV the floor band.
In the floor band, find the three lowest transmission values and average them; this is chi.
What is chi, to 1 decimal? 8.3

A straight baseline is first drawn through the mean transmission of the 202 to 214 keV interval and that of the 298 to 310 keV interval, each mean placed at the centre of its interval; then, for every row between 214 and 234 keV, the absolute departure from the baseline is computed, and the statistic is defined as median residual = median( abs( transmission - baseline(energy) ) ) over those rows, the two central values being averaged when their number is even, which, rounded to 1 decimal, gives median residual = 1.5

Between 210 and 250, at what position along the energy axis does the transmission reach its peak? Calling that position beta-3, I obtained 212.0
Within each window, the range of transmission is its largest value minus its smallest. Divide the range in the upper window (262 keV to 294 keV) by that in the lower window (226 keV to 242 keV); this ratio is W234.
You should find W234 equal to 1.1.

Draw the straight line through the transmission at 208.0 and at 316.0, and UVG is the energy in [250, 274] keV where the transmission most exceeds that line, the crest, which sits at 252.0 keV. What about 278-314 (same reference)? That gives 296.0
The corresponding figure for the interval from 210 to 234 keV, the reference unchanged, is 212.0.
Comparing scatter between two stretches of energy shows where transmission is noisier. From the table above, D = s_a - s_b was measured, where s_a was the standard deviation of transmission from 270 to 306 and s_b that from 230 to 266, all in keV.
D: 0.0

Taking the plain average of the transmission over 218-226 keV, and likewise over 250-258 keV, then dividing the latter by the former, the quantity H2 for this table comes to 1.06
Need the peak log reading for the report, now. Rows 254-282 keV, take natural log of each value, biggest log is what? 2.22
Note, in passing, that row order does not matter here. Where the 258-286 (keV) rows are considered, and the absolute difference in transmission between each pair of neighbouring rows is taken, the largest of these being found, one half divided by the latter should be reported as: 0.42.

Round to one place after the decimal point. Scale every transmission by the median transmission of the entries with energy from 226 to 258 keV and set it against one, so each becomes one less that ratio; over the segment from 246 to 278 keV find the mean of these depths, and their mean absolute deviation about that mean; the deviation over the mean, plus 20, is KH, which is 20.8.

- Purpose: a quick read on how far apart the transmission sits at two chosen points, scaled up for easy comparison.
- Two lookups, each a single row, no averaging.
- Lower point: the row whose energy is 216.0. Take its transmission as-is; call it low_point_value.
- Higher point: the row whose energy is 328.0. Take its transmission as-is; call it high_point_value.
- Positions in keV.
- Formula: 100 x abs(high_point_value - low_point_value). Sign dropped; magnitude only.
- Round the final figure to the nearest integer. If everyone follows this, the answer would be 80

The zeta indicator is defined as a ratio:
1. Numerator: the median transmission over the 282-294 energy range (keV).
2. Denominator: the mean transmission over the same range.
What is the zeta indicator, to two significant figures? 0.99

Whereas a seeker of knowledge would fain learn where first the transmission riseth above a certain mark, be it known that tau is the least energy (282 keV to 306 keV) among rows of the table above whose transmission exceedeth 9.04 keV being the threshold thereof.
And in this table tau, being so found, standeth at 284.0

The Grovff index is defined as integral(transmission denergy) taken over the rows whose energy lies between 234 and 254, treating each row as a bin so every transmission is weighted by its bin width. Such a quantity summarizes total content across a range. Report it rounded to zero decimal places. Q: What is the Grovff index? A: 190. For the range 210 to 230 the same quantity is 182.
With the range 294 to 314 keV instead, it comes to 171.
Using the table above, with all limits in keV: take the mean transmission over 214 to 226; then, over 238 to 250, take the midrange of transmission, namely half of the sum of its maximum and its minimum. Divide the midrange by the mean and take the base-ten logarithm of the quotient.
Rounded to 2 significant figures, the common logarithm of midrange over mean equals 0.021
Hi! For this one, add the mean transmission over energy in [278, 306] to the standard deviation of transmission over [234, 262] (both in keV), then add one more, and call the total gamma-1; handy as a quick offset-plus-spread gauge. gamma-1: 10.1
